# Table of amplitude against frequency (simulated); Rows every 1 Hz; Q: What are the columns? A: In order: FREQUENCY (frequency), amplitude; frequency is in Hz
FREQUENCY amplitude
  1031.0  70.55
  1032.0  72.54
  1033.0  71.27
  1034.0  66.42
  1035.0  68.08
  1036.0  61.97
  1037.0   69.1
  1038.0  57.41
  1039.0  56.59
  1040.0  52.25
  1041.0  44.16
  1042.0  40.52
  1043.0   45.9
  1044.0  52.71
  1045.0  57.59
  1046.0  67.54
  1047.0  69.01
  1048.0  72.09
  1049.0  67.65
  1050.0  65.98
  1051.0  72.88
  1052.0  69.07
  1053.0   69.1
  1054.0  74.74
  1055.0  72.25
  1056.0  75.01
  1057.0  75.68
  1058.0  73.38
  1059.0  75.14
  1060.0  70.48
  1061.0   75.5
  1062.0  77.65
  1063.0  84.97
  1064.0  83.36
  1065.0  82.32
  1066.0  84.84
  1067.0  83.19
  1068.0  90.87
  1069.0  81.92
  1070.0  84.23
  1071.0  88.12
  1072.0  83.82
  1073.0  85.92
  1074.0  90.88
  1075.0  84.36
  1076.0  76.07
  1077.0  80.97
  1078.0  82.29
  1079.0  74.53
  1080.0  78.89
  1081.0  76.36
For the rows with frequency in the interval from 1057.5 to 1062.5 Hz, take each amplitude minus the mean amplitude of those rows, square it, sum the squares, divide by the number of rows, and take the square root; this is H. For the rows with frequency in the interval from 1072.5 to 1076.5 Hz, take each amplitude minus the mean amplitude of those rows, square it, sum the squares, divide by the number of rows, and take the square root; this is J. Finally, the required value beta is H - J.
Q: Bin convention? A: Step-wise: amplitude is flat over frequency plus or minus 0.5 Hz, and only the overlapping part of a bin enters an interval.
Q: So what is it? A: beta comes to -3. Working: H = 2.4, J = 5.3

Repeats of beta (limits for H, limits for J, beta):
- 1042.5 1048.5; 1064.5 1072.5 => 7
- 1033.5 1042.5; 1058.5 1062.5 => 7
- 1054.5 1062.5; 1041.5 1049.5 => -9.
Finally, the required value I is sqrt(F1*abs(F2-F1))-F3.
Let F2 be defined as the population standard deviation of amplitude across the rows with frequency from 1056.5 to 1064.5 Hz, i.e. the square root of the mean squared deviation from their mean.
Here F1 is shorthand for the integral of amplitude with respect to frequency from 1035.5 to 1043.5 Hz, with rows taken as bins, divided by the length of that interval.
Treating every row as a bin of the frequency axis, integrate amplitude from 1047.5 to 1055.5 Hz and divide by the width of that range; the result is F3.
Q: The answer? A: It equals -19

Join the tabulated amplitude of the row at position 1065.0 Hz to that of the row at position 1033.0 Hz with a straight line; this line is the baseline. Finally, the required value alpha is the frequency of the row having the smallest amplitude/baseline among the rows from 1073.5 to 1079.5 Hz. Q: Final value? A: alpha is 1079.0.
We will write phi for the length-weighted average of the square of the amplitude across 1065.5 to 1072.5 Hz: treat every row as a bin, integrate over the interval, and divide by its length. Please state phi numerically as 7282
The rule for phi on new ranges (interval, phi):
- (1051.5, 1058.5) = 5299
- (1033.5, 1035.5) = 4523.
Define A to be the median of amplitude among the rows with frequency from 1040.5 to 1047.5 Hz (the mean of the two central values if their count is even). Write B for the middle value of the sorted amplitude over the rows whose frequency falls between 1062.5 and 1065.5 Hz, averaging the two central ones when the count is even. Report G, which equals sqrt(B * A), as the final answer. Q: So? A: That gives 66.3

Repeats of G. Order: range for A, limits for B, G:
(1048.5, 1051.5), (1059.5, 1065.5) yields 73.6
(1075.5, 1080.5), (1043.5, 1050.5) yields 73.0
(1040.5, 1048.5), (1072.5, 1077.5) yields 68.2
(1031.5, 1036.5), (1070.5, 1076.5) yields 76.1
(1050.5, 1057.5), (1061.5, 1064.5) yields 77.9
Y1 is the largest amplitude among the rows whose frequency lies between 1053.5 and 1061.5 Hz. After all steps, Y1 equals 75.68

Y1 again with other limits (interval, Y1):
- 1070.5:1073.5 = 88.12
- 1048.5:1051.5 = 72.88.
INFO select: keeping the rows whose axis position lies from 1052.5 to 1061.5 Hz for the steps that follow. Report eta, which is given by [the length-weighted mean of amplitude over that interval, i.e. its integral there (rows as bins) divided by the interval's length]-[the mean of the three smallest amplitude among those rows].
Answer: 2.9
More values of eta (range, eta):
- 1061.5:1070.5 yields 3.1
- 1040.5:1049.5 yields 13.9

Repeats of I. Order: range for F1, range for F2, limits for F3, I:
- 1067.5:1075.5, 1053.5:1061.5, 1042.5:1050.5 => 23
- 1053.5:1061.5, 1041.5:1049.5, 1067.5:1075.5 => -18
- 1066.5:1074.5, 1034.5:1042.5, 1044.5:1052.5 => 13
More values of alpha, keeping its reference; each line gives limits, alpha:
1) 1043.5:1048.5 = 1044.0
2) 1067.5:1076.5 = 1076.0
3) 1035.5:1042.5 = 1042.0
